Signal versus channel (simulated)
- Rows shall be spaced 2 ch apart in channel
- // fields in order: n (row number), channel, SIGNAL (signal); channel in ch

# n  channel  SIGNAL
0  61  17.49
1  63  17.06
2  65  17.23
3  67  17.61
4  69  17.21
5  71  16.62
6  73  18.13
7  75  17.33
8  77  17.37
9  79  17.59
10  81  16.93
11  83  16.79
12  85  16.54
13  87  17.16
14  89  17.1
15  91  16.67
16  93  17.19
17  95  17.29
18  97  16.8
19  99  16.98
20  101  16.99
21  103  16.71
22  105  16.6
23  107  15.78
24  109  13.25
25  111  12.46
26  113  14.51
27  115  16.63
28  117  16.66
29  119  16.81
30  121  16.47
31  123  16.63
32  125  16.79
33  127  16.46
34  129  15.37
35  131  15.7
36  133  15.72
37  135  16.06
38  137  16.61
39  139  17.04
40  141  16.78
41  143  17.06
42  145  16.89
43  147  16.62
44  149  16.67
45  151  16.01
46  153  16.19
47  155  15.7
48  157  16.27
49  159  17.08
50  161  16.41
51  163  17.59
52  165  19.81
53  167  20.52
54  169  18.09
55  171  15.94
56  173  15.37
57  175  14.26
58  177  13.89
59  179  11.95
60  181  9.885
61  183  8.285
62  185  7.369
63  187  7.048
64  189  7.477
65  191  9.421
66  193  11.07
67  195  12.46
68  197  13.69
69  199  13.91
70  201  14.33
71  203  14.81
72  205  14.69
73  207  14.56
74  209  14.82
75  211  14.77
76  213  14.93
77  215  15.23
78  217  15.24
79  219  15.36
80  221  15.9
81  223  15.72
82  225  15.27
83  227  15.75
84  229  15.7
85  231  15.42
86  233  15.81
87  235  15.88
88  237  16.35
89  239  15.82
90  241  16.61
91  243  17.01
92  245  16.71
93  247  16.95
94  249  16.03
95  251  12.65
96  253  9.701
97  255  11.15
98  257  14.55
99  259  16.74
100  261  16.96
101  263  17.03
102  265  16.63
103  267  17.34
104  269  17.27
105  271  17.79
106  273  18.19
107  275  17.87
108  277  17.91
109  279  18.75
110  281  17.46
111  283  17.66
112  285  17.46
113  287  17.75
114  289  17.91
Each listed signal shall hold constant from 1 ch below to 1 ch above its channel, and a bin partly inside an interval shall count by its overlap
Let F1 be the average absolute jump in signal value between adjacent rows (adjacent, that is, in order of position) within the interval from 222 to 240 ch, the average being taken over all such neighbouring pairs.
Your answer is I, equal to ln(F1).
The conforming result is -1.1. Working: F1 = 0.34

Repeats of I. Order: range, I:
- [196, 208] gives -1.3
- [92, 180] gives -0.3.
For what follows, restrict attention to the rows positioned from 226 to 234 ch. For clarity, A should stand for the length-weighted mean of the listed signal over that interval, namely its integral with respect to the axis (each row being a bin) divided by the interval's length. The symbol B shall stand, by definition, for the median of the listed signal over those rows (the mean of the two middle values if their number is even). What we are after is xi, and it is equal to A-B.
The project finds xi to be -0.055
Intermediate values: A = 15.7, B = 15.7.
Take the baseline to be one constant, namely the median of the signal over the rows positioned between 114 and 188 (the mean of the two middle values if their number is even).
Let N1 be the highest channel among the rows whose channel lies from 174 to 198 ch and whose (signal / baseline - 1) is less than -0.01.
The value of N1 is 197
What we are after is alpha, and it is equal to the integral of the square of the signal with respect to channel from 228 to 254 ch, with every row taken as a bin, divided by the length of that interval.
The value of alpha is 242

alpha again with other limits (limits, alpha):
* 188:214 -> 178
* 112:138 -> 262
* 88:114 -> 259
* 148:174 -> 293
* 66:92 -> 295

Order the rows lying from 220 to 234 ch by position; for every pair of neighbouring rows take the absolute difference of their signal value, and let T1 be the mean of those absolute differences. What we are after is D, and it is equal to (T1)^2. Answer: 0.1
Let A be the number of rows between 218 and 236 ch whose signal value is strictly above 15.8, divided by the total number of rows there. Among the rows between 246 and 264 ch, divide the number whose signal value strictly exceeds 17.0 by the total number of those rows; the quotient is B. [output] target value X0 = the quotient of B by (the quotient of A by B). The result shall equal 0.037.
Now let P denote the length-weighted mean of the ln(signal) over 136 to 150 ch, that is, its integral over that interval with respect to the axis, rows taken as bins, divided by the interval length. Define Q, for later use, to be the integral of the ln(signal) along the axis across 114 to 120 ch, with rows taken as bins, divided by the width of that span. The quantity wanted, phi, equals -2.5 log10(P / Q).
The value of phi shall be 0.00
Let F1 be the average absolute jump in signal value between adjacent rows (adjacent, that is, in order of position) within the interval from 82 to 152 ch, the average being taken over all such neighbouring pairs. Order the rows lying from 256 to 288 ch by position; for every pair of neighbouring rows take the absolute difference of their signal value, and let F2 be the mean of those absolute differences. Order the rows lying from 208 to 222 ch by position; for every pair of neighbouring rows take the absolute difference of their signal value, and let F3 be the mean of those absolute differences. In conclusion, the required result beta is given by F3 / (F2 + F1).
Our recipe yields 0.19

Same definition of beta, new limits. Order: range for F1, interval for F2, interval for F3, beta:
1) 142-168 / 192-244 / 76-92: 0.33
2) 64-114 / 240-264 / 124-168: 0.28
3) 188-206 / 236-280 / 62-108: 0.21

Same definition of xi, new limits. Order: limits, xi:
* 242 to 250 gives -0.155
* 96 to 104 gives -0.020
